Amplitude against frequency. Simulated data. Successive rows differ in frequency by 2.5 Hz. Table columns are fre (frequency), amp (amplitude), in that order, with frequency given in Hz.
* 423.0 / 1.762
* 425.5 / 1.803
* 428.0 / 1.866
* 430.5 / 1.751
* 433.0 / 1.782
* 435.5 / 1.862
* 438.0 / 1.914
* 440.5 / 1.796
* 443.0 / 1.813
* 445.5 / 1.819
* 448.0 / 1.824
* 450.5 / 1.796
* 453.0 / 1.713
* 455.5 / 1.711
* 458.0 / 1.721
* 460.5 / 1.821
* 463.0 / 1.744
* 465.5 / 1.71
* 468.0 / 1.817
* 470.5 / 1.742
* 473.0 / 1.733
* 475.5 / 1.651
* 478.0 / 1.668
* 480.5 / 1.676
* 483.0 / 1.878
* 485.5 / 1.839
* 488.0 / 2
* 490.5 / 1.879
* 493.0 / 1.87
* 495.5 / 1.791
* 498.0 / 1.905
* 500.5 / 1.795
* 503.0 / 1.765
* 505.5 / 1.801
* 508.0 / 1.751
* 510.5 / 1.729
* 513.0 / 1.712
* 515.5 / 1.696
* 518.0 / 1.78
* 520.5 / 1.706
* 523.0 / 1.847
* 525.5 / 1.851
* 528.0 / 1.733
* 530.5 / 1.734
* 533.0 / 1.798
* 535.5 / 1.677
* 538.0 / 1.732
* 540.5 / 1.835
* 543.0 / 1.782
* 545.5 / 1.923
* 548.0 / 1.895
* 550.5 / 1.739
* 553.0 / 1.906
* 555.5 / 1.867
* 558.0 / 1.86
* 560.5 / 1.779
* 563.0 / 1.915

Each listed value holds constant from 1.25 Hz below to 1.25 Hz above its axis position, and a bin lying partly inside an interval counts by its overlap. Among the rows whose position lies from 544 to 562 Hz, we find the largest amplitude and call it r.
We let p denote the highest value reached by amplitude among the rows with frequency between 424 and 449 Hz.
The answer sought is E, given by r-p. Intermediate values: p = 1.914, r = 1.923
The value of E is 0.01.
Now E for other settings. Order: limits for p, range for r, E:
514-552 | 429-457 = -0.01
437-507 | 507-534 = -0.15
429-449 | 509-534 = -0.06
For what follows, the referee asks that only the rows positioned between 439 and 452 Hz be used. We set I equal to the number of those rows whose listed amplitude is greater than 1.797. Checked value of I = 3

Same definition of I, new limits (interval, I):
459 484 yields 3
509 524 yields 1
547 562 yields 4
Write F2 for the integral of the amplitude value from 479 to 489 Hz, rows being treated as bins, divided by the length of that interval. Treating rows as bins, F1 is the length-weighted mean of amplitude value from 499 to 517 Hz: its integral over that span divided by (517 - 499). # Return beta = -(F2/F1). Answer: -1.05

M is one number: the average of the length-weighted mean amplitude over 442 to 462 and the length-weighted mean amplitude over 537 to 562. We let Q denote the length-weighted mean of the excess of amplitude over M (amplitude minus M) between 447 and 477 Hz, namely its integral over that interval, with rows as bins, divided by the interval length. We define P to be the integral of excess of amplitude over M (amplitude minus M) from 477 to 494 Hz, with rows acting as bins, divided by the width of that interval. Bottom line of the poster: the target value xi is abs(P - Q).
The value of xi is 0.085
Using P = 0.027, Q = -0.058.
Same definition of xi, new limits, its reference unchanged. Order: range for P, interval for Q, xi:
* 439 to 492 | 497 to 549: 0.002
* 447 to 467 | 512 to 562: 0.039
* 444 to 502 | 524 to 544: 0.019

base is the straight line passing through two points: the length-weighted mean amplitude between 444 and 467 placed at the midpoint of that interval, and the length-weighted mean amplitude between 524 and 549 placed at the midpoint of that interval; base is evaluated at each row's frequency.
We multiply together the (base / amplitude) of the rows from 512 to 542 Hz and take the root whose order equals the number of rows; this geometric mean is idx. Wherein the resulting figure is 1.019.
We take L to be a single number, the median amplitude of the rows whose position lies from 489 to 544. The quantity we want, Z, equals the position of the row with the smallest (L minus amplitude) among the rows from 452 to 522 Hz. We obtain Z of 488.0 Hz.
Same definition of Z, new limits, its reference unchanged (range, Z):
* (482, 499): 488.0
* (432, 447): 438.0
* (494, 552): 545.5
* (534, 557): 545.5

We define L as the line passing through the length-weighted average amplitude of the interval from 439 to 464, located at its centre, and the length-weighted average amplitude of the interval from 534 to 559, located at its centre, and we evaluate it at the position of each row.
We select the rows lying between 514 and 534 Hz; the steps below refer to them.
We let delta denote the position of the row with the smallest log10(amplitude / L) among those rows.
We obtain 515.5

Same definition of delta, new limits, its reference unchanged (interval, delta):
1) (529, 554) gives 535.5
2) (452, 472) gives 465.5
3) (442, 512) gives 475.5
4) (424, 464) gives 455.5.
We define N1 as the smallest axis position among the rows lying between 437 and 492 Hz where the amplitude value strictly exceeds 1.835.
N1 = 438.0 Hz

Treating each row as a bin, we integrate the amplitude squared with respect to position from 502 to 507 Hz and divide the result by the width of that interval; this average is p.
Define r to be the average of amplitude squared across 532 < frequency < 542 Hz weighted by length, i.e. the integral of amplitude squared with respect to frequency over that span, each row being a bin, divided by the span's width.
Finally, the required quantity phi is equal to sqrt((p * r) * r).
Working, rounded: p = 3.2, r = 3.10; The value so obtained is 5.53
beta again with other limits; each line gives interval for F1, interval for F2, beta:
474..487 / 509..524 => -1.00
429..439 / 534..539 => -0.94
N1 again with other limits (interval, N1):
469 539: 483.0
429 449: 435.5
